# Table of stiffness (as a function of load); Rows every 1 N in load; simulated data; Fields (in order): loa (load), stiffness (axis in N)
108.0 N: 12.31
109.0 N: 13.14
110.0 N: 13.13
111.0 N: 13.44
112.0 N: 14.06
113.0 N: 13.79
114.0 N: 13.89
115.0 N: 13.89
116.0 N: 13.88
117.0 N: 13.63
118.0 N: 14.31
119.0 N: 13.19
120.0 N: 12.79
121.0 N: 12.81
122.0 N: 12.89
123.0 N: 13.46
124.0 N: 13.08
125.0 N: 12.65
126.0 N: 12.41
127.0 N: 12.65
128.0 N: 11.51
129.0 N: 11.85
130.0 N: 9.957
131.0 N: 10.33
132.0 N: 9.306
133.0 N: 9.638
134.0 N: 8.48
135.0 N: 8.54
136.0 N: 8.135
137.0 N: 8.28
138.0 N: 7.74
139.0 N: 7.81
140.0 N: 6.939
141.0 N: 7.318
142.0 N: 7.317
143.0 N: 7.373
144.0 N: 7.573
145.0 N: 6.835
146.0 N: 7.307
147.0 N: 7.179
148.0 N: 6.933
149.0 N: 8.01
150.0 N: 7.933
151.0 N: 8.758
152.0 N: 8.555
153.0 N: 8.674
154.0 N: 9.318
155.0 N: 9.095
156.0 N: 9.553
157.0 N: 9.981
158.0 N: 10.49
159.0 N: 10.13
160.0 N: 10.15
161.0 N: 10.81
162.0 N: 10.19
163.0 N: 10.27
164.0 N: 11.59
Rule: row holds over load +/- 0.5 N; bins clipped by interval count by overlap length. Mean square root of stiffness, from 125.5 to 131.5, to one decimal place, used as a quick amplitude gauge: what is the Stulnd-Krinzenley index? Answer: 3.4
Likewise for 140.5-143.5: 2.7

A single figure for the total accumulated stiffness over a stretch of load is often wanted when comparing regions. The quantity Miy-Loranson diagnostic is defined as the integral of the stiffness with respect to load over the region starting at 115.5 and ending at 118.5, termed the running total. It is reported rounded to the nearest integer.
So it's 42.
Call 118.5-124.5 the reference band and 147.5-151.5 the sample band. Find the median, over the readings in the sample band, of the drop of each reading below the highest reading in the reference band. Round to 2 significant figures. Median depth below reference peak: 5.5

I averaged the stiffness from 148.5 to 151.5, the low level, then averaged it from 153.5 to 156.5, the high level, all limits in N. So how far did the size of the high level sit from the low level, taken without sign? 1.1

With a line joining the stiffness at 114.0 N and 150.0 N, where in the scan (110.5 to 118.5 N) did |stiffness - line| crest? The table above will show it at 118.0 N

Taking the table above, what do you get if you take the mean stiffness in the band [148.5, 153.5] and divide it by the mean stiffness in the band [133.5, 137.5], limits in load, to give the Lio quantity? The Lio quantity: 1.00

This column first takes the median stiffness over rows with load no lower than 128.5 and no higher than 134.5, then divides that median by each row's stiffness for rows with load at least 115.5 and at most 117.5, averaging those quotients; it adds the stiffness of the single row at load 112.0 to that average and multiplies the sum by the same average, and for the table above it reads 10.5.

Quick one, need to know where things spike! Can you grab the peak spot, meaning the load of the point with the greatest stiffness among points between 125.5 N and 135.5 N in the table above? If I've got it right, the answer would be 127.0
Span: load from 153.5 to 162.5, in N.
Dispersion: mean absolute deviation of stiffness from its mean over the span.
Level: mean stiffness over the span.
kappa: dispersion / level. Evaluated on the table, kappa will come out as 0.043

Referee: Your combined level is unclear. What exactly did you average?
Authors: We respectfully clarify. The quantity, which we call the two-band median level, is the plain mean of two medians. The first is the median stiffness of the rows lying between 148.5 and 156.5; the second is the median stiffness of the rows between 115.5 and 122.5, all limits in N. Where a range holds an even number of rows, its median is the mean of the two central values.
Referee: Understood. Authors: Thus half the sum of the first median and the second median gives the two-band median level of 11.0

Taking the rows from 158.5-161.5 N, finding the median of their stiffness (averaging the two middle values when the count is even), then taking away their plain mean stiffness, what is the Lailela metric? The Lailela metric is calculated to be -0.21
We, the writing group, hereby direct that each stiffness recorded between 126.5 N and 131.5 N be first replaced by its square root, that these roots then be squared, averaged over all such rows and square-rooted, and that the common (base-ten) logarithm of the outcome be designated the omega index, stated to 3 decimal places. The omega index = 0.526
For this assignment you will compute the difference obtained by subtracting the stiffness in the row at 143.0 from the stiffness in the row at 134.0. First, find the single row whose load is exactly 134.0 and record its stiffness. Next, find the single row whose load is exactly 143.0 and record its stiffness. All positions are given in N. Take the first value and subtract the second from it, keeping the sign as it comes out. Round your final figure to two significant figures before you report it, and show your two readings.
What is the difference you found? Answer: 1.1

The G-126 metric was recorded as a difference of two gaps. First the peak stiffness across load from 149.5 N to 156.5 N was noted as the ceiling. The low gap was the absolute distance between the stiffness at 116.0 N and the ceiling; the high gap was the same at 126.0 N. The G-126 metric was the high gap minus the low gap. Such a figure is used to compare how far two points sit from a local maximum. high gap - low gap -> -1.5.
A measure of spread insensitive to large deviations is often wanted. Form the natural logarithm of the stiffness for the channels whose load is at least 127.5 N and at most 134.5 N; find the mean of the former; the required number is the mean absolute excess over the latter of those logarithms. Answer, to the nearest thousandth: 0.090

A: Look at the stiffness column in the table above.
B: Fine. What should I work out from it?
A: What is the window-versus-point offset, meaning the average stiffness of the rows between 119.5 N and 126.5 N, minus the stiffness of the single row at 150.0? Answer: 4.9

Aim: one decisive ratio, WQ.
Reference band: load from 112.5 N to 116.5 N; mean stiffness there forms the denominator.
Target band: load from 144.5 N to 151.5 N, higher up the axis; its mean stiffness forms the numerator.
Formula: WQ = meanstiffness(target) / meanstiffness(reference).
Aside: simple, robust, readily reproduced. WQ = 0.55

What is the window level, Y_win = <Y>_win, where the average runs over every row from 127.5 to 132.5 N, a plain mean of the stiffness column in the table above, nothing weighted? 10.6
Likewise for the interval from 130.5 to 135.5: 9.3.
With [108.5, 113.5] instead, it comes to 13.5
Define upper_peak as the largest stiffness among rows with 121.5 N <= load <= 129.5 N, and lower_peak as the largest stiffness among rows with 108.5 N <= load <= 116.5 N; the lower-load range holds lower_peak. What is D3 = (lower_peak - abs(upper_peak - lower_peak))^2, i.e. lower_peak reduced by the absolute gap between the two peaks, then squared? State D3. 181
